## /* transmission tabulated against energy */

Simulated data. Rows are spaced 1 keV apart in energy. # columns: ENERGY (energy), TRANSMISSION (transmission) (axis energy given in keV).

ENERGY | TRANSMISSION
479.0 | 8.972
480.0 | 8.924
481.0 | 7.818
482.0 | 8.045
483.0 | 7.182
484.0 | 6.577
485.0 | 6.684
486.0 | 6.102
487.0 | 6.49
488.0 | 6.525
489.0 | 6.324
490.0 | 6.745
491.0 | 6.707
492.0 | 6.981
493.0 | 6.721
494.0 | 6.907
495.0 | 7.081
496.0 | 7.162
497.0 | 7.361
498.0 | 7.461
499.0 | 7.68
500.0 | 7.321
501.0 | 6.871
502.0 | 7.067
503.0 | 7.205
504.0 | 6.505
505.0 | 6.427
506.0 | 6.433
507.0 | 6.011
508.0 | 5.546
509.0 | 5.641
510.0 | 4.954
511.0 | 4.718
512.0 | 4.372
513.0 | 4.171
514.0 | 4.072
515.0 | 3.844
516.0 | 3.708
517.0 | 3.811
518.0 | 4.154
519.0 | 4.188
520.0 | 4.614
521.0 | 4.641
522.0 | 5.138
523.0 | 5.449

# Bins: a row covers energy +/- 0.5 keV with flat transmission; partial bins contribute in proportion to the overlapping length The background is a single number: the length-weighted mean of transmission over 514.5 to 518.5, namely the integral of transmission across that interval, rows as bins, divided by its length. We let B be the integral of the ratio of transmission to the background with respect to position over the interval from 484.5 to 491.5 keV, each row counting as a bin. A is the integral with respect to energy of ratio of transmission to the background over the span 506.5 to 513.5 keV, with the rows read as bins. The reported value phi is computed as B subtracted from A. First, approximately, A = 9.1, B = 11.7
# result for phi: -2.6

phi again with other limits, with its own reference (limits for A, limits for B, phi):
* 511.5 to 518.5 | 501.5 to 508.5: -4.4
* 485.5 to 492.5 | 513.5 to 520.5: 4.5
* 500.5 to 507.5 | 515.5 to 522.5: 4.2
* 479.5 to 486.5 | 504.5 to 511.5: 3.0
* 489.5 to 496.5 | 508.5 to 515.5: 4.3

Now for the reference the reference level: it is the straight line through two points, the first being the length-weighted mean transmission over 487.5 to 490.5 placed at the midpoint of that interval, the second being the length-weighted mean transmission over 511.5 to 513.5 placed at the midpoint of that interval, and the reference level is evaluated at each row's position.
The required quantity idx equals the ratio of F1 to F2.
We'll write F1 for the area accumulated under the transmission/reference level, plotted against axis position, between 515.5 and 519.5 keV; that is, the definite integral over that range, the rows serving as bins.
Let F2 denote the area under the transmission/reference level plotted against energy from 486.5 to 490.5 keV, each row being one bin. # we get 1.1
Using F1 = 4.2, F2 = 3.97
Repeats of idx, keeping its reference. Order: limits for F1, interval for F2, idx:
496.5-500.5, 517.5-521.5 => 1.1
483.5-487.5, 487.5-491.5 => 0.9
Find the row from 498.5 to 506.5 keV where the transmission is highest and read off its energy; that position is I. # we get 499.0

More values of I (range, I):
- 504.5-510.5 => 506.0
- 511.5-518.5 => 512.0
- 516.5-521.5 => 521.0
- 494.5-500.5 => 499.0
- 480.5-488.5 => 482.0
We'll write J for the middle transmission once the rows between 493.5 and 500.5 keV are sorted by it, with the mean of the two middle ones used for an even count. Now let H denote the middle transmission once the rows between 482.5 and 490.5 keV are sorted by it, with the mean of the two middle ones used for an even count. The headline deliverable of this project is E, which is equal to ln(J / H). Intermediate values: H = 6.6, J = 7.3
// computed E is 0.1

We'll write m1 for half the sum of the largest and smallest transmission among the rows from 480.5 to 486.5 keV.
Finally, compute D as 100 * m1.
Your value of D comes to 707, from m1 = 7.1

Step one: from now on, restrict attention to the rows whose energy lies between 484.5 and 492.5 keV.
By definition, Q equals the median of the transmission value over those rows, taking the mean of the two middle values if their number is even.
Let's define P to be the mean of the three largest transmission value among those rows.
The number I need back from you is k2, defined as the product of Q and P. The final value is 45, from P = 6.8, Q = 6.6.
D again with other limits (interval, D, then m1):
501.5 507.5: 661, 6.6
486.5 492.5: 665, 6.7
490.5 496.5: 693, 6.9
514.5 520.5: 416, 4.2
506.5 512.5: 519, 5.2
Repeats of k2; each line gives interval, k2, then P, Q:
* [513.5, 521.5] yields 18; 4.5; 4.1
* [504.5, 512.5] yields 35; 6.3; 5.6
